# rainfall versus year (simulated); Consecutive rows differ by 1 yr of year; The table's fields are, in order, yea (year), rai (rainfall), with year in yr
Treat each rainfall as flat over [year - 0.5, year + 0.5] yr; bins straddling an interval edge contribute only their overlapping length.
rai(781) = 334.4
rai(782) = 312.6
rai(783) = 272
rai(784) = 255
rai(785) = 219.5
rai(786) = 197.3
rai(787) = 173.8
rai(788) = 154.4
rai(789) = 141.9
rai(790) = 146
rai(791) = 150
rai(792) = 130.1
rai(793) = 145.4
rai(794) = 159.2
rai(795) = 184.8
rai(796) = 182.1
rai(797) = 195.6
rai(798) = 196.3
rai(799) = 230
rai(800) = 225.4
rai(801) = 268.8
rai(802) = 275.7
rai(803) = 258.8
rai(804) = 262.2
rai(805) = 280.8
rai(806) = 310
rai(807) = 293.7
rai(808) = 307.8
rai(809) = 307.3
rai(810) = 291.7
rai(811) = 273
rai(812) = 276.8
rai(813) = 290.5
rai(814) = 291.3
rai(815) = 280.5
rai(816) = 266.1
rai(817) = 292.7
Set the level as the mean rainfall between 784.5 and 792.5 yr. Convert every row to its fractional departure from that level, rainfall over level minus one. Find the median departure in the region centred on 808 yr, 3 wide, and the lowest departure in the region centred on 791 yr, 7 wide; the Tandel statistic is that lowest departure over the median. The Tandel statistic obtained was -0.24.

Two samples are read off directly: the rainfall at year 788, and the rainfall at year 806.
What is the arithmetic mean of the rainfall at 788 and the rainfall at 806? 232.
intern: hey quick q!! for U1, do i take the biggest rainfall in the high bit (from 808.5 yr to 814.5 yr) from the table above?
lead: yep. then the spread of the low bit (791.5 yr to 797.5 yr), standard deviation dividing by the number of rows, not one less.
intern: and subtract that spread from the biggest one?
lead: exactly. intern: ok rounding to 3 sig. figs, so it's 284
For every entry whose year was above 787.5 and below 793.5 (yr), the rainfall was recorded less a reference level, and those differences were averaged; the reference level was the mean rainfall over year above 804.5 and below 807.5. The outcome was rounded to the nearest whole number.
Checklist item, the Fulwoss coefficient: -150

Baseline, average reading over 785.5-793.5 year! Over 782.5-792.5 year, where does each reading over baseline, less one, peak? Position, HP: 783 yr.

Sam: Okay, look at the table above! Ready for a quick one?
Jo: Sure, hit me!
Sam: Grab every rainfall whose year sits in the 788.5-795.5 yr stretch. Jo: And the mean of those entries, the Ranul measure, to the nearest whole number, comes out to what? 151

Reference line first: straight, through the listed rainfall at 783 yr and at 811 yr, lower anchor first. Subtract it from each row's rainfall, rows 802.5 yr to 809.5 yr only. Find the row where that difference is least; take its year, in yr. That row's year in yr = 803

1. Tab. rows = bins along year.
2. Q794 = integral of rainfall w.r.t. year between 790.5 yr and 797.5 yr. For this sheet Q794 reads 1147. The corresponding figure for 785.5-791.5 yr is 963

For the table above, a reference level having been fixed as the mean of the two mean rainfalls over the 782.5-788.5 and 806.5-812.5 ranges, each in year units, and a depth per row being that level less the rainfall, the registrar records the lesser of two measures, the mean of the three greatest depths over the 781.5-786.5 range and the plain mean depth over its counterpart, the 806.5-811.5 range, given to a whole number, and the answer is -43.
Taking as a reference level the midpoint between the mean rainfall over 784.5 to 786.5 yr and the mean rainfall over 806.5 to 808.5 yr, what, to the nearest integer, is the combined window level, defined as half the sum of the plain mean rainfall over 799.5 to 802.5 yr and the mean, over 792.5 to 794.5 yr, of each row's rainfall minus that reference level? 77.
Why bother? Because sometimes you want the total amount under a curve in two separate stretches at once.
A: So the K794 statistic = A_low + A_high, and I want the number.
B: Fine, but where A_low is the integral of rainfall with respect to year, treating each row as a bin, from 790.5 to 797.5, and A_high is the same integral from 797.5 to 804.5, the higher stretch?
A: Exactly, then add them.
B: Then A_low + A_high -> 2864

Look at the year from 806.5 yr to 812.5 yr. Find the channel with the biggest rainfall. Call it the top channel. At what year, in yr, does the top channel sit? 808 yr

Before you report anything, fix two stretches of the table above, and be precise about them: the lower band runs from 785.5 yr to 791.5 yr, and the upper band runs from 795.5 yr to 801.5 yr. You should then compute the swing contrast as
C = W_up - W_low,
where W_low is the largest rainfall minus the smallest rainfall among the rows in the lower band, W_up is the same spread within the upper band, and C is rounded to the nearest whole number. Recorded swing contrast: 31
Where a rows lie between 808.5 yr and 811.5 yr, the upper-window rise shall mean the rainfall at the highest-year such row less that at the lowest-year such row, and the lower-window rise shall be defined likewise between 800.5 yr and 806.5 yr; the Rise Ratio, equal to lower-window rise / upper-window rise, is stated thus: -1.2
